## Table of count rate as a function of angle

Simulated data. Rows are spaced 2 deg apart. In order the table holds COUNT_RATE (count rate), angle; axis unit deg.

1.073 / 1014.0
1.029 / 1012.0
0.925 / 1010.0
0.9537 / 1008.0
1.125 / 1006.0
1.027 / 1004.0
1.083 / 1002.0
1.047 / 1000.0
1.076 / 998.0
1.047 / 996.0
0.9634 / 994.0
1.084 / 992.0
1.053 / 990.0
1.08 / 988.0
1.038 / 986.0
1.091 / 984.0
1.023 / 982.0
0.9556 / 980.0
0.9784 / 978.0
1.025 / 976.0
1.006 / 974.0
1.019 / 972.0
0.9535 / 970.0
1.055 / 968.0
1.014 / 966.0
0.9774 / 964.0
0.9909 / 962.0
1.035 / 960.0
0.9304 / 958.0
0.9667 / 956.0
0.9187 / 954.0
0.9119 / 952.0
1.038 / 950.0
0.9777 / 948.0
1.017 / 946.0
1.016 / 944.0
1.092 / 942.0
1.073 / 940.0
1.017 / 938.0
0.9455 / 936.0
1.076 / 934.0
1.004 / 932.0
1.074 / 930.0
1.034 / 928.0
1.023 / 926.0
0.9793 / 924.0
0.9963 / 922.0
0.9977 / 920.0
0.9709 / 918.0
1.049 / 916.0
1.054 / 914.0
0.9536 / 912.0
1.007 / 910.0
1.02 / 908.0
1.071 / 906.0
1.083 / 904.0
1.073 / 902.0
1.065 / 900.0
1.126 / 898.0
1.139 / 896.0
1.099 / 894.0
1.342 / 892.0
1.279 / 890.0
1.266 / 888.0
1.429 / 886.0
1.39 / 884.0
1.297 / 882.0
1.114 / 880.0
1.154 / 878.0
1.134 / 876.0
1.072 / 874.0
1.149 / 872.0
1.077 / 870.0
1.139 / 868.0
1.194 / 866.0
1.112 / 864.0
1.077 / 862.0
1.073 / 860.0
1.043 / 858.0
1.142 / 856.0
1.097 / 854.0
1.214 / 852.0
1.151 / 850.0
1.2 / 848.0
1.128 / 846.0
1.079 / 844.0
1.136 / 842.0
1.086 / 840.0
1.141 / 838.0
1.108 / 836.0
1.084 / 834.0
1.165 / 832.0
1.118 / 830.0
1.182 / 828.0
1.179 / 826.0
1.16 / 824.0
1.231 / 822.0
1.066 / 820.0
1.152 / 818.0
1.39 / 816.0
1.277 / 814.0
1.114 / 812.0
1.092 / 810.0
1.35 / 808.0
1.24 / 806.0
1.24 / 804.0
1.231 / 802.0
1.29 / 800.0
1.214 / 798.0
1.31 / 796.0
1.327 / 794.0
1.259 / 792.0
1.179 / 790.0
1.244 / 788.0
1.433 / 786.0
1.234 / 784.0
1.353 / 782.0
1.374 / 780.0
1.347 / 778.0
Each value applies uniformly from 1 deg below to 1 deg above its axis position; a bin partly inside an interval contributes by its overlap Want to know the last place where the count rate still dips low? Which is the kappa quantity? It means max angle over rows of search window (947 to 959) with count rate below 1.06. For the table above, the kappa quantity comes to 958.0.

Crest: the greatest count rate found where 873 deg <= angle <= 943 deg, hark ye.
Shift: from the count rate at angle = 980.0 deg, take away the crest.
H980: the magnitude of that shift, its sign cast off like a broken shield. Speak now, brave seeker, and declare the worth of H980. 0.47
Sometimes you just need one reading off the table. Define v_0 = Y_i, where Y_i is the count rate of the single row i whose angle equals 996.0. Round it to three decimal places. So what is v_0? 1.047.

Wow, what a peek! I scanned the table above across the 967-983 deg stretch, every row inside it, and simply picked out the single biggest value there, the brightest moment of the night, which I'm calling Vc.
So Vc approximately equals 1.055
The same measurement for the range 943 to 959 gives 1.038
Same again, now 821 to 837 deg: 1.231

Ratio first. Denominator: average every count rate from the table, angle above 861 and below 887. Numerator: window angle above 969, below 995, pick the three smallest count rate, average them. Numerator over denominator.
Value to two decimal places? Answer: 0.81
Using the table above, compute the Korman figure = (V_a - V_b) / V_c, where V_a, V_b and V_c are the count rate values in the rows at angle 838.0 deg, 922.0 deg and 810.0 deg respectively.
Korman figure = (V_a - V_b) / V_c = 0.13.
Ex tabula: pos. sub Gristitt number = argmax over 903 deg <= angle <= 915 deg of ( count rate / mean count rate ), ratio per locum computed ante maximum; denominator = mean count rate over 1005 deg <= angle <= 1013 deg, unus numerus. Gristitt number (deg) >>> 904.0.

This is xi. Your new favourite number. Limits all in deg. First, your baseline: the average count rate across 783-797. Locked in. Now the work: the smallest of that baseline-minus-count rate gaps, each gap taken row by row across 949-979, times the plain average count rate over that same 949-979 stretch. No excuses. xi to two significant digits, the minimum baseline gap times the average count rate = 0.23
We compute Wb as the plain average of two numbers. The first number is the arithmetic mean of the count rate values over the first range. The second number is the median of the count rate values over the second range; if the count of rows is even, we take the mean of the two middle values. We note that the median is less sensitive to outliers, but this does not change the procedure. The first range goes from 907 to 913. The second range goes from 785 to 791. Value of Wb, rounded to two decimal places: 1.12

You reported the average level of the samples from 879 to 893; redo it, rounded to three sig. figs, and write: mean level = 1.30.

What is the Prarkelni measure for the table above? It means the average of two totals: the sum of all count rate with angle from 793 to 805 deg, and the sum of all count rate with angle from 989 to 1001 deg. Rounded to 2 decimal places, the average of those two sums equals 6.94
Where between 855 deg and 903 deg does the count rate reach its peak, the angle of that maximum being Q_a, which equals 886.0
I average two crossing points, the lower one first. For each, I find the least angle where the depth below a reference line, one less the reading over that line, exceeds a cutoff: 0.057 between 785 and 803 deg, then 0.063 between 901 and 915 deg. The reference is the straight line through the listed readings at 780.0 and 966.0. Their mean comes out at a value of 848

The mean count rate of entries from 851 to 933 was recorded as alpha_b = 1.11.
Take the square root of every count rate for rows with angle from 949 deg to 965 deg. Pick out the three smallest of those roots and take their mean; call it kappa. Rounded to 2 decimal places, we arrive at 0.96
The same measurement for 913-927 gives 0.99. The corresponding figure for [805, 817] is 1.07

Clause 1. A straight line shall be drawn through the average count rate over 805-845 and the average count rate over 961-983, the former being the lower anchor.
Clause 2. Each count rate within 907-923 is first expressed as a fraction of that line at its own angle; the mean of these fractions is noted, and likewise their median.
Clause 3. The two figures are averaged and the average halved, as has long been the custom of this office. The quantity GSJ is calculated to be 0.472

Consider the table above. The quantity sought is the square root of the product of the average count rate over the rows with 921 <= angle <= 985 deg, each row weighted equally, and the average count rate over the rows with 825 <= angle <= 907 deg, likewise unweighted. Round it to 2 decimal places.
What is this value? 1.08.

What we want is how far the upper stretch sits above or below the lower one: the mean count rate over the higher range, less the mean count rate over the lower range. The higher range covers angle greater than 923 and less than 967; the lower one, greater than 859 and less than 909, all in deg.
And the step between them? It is -0.15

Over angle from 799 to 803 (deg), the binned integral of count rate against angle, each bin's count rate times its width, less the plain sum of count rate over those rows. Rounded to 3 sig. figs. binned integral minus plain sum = 2.52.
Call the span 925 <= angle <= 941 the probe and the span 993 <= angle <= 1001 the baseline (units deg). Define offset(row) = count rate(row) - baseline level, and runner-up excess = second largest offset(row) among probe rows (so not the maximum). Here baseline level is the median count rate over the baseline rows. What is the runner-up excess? 0.03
